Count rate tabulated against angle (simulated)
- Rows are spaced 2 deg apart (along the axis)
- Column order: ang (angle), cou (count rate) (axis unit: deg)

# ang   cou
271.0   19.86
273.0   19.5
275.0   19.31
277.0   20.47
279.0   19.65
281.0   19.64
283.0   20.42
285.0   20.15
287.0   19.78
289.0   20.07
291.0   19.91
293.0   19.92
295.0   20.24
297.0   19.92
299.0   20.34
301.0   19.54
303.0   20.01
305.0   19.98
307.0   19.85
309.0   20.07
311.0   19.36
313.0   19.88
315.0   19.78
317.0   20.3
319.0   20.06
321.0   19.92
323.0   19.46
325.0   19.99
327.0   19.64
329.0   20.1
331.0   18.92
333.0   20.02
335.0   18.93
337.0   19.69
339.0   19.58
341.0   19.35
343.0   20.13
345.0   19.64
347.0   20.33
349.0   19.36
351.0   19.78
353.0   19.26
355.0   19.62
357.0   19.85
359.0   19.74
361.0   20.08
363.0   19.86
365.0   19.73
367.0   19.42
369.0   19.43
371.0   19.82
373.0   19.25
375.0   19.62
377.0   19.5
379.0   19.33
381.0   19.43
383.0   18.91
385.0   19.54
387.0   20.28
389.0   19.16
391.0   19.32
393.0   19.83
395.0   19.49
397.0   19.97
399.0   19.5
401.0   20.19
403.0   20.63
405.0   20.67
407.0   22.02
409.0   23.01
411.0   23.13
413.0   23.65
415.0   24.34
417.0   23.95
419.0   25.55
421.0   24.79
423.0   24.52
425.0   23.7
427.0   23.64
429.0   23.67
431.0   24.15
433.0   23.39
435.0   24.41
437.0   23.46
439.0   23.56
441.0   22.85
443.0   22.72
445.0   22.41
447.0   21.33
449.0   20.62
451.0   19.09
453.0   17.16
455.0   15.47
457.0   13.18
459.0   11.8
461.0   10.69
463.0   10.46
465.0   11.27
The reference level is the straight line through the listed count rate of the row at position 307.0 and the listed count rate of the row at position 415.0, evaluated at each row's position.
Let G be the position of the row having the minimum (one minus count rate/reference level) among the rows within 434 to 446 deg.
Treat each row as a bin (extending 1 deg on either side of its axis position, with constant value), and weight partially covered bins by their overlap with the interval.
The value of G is 435.0 deg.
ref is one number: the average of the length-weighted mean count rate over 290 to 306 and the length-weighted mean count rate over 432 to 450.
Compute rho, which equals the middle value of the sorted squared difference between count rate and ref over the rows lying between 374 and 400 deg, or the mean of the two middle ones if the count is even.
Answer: 3.5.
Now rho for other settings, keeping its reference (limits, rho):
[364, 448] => 3.7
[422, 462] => 5.2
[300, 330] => 2.1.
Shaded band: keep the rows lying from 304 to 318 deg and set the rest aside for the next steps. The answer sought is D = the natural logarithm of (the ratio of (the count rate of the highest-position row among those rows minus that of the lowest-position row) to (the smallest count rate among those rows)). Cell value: -4.1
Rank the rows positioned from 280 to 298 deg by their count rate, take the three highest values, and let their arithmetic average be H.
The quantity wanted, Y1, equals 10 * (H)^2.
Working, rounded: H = 20.3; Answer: 4109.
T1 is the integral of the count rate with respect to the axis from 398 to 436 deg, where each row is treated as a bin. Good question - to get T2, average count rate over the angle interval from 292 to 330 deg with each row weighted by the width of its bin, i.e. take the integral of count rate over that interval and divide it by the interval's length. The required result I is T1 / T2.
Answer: 44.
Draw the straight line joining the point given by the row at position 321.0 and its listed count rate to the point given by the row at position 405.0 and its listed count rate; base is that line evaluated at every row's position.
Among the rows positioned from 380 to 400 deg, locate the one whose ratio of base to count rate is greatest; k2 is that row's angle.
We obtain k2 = 383.0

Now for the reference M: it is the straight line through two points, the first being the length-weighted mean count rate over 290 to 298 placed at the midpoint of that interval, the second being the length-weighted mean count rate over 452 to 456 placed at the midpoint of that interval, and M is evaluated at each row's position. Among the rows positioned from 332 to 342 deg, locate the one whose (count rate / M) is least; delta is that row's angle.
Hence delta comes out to 335.0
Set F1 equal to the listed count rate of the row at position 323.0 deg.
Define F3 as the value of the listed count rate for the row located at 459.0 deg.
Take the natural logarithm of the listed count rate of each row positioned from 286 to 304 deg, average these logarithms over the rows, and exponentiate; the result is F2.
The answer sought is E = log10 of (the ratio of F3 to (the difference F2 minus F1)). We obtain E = 1.37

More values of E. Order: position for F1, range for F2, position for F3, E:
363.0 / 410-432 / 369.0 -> 0.66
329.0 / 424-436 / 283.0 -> 0.74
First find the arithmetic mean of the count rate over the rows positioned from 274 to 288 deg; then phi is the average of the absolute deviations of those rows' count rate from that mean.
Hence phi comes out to 0.37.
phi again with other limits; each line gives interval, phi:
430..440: 0.39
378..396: 0.27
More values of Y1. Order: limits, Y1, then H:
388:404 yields 4106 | 20.3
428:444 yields 5797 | 24.1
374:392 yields 3926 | 19.8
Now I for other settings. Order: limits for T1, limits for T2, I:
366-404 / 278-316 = 37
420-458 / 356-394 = 42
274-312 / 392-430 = 34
